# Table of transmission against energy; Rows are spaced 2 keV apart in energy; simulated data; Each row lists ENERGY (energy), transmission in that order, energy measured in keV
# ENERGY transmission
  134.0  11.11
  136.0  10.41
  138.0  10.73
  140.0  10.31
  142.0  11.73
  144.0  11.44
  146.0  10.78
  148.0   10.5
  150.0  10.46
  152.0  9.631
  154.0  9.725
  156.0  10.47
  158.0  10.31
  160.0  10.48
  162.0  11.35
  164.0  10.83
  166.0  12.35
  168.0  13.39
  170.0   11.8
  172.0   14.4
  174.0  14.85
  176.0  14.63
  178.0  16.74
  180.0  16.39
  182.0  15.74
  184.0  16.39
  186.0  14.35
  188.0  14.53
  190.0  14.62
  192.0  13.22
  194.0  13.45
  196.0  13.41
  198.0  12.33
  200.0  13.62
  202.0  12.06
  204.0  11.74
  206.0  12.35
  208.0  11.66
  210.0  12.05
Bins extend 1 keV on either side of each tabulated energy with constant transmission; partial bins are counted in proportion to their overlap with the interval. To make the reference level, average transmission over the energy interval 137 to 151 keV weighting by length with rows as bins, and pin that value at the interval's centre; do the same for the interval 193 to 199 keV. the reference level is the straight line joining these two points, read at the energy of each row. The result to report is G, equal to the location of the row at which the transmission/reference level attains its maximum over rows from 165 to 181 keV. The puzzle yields 178.0 keV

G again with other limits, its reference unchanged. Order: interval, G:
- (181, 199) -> 184.0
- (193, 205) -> 194.0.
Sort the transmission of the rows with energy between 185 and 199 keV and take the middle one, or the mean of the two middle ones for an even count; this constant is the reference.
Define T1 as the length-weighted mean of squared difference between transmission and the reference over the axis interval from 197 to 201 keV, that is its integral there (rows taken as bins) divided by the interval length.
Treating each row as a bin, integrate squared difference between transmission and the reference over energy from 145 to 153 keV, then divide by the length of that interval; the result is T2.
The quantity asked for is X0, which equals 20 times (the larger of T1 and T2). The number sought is 197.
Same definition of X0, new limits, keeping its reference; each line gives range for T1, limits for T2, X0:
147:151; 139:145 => 176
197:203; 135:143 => 147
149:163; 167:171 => 198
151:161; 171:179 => 224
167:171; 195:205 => 27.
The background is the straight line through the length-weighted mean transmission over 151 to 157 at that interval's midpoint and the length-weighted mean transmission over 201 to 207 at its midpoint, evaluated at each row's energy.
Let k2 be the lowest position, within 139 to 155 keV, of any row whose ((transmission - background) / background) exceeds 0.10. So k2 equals 140.0 keV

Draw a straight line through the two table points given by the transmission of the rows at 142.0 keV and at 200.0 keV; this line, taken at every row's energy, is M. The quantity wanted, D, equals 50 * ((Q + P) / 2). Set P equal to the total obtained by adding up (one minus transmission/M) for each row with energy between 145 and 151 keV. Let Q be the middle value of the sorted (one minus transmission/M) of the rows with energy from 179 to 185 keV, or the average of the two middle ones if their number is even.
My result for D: 2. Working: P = 0.34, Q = -0.25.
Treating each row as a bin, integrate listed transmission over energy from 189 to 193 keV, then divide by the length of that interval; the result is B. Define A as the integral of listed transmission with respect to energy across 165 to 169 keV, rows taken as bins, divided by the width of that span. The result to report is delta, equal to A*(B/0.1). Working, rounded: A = 12.9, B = 13.9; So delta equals 1792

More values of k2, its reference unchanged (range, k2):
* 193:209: 194.0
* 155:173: 162.0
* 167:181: 168.0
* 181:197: 182.0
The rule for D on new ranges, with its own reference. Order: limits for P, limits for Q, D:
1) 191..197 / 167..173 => -1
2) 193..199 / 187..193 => 0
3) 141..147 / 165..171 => 3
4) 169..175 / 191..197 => -6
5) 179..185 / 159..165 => -15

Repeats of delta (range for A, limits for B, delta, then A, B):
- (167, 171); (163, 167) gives 1460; 12.6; 11.6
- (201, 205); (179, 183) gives 1912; 11.9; 16.1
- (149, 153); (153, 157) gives 1014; 10.0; 10.1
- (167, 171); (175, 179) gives 1976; 12.6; 15.7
